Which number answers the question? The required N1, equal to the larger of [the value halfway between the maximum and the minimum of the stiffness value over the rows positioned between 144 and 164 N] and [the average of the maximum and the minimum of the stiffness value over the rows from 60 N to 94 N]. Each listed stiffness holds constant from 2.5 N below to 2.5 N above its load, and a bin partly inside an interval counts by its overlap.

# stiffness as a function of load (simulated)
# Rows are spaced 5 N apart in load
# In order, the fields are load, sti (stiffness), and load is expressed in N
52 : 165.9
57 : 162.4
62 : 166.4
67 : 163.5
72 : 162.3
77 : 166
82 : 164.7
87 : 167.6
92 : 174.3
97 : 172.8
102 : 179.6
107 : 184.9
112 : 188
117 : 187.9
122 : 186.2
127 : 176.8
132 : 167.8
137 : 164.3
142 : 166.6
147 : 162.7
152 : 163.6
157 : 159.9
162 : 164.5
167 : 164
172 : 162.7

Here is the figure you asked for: 168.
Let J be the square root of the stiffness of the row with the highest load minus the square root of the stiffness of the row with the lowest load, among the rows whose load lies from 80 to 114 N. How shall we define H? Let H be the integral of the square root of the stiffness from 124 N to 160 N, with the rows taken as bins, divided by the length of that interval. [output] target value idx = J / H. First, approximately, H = 12.9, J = 0.9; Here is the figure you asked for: 0.07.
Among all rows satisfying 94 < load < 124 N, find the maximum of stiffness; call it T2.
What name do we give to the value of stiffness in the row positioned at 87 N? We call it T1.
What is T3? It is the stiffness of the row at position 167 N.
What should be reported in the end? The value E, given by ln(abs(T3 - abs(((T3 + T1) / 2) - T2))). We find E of 4.95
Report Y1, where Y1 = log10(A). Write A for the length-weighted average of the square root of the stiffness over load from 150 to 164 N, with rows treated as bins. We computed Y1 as 1.106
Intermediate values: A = 12.7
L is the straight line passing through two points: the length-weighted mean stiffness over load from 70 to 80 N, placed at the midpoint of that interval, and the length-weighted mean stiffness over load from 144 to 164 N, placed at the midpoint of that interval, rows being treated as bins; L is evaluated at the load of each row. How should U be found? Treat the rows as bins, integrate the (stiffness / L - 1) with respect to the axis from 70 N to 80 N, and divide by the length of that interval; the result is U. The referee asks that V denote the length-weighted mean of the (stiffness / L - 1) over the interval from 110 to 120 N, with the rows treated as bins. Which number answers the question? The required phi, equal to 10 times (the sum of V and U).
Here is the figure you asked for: 1.5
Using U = 0.000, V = 0.15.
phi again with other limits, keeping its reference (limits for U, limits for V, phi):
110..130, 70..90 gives 1.4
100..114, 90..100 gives 1.9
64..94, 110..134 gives 1.2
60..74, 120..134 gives 0.8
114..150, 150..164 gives 0.6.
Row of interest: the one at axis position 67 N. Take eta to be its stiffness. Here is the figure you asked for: 163.5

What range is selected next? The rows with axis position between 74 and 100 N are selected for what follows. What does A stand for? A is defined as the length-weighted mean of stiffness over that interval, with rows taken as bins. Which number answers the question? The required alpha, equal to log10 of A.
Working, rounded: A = 169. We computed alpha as 2.23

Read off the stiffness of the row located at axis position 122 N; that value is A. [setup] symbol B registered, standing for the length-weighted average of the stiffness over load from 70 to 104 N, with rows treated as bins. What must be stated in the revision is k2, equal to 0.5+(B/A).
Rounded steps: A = 186.2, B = 170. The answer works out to 1.41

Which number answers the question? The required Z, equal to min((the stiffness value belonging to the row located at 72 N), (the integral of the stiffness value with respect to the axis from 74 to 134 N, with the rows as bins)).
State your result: 162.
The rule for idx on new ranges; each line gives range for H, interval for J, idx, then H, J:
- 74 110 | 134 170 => 0.00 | 13.1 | 0.0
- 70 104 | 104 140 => -0.06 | 13.0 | -0.8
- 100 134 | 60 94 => 0.02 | 13.5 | 0.3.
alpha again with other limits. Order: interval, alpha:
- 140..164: 2.21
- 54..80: 2.22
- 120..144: 2.24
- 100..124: 2.27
